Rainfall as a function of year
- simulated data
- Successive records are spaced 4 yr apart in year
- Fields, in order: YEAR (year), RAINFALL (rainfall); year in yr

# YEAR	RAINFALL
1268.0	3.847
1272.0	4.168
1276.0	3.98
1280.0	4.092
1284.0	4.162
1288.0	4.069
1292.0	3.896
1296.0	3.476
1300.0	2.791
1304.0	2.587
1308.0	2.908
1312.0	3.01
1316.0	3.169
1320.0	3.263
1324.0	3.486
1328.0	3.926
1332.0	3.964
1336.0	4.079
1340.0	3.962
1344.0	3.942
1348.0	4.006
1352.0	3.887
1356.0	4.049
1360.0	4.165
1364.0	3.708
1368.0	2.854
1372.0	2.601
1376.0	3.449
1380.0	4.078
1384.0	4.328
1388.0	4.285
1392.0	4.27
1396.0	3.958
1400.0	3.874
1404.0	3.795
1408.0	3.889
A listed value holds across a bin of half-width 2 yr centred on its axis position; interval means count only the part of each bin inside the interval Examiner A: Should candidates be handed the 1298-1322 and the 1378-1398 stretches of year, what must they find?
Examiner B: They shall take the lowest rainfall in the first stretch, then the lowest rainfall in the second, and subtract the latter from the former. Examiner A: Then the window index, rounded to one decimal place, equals -1.4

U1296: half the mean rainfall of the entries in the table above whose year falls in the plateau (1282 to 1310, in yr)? 1.71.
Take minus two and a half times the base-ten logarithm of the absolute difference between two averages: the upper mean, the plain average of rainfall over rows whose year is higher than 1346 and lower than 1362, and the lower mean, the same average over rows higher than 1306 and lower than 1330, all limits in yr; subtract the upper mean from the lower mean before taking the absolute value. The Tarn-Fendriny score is 0.3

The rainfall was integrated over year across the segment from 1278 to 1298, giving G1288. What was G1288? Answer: 79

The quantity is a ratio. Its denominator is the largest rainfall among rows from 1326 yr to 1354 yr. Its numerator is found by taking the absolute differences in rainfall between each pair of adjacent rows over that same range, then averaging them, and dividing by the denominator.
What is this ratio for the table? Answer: 0.02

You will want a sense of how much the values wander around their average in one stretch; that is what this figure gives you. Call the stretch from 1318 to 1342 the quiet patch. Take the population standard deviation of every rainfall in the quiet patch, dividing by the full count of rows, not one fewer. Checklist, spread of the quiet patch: 0.30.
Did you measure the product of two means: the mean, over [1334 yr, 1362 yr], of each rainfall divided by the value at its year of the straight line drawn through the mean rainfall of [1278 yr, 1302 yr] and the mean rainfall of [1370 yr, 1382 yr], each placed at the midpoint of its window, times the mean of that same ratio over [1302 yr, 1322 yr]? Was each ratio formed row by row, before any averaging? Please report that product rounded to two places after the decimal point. 0.94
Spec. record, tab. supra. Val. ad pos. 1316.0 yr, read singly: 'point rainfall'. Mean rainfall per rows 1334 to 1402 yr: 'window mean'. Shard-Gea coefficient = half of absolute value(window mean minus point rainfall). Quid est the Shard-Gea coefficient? 0.34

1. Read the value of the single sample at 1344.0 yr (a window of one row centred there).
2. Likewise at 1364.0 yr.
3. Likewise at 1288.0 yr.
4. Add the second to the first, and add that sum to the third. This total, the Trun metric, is 11.7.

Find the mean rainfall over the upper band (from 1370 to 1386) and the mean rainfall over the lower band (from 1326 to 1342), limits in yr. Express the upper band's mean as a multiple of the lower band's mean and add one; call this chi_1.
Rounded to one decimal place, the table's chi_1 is 1.9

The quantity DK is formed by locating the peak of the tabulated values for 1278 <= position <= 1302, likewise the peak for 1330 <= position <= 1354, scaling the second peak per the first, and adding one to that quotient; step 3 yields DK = 1.98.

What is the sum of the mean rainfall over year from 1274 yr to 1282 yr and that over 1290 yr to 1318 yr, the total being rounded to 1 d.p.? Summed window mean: 7.2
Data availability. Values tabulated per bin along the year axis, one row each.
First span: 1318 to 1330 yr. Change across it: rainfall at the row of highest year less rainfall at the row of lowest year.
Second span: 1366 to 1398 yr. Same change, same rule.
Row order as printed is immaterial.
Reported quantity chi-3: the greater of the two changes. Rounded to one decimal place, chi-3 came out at 1.1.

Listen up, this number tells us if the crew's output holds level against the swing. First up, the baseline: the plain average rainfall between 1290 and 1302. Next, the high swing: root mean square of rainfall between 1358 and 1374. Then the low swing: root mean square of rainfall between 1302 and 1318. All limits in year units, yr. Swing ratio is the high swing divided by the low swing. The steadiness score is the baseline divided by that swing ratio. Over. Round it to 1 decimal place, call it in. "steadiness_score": 2.9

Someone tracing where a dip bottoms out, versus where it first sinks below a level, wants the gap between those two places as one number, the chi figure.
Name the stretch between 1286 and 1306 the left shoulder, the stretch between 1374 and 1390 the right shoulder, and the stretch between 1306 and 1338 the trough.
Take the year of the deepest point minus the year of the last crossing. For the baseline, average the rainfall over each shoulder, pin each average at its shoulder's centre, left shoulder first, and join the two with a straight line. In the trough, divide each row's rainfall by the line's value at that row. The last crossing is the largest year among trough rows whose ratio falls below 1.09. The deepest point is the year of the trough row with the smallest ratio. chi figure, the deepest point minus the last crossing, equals -24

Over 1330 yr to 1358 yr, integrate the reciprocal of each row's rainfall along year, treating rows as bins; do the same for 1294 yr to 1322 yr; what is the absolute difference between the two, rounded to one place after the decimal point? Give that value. 2.3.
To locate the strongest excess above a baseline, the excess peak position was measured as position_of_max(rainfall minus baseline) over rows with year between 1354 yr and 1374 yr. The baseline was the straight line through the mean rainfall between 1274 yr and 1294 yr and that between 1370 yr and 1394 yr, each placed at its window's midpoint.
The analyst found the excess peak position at 1360.0 yr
